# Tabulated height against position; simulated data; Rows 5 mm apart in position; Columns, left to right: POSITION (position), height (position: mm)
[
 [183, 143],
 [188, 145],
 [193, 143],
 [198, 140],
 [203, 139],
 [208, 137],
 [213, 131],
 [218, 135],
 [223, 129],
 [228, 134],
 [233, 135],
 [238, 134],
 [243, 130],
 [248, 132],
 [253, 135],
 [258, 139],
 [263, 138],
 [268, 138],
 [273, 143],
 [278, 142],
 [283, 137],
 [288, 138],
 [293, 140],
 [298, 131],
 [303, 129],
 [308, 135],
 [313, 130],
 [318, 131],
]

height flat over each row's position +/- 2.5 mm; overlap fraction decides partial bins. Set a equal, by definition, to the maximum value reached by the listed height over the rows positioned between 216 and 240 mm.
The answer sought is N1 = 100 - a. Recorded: -35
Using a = 135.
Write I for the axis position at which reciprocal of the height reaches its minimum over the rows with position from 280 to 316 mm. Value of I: 293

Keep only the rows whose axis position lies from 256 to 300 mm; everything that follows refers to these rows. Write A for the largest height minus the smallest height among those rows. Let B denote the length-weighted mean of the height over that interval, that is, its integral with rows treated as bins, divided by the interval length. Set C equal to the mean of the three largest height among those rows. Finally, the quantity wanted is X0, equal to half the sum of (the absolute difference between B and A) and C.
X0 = 134.1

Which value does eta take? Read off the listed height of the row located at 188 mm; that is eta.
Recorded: 145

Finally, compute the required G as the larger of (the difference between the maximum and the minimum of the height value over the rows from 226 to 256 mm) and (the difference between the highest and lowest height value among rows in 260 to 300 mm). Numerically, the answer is 12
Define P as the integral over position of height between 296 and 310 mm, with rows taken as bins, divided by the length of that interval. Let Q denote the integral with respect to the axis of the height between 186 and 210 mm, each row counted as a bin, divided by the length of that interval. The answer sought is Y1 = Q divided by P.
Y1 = 1.07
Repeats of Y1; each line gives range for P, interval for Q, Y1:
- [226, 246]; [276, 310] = 1.02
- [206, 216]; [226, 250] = 0.99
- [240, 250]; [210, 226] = 1.01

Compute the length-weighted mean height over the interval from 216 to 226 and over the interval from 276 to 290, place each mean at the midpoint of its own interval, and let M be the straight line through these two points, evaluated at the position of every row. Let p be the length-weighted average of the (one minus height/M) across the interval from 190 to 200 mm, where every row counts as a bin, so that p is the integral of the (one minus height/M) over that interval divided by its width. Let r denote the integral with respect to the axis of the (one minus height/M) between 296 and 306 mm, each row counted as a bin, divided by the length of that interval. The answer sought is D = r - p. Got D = 0.17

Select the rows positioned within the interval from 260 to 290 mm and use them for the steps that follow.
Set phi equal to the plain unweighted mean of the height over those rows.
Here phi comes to 139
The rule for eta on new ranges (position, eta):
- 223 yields 129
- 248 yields 132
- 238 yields 134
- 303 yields 129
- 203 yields 139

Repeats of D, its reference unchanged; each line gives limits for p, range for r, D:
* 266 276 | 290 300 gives 0.05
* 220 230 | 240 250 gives 0.02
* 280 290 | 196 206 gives -0.08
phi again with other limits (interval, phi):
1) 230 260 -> 134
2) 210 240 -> 133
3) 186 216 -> 139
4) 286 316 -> 134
